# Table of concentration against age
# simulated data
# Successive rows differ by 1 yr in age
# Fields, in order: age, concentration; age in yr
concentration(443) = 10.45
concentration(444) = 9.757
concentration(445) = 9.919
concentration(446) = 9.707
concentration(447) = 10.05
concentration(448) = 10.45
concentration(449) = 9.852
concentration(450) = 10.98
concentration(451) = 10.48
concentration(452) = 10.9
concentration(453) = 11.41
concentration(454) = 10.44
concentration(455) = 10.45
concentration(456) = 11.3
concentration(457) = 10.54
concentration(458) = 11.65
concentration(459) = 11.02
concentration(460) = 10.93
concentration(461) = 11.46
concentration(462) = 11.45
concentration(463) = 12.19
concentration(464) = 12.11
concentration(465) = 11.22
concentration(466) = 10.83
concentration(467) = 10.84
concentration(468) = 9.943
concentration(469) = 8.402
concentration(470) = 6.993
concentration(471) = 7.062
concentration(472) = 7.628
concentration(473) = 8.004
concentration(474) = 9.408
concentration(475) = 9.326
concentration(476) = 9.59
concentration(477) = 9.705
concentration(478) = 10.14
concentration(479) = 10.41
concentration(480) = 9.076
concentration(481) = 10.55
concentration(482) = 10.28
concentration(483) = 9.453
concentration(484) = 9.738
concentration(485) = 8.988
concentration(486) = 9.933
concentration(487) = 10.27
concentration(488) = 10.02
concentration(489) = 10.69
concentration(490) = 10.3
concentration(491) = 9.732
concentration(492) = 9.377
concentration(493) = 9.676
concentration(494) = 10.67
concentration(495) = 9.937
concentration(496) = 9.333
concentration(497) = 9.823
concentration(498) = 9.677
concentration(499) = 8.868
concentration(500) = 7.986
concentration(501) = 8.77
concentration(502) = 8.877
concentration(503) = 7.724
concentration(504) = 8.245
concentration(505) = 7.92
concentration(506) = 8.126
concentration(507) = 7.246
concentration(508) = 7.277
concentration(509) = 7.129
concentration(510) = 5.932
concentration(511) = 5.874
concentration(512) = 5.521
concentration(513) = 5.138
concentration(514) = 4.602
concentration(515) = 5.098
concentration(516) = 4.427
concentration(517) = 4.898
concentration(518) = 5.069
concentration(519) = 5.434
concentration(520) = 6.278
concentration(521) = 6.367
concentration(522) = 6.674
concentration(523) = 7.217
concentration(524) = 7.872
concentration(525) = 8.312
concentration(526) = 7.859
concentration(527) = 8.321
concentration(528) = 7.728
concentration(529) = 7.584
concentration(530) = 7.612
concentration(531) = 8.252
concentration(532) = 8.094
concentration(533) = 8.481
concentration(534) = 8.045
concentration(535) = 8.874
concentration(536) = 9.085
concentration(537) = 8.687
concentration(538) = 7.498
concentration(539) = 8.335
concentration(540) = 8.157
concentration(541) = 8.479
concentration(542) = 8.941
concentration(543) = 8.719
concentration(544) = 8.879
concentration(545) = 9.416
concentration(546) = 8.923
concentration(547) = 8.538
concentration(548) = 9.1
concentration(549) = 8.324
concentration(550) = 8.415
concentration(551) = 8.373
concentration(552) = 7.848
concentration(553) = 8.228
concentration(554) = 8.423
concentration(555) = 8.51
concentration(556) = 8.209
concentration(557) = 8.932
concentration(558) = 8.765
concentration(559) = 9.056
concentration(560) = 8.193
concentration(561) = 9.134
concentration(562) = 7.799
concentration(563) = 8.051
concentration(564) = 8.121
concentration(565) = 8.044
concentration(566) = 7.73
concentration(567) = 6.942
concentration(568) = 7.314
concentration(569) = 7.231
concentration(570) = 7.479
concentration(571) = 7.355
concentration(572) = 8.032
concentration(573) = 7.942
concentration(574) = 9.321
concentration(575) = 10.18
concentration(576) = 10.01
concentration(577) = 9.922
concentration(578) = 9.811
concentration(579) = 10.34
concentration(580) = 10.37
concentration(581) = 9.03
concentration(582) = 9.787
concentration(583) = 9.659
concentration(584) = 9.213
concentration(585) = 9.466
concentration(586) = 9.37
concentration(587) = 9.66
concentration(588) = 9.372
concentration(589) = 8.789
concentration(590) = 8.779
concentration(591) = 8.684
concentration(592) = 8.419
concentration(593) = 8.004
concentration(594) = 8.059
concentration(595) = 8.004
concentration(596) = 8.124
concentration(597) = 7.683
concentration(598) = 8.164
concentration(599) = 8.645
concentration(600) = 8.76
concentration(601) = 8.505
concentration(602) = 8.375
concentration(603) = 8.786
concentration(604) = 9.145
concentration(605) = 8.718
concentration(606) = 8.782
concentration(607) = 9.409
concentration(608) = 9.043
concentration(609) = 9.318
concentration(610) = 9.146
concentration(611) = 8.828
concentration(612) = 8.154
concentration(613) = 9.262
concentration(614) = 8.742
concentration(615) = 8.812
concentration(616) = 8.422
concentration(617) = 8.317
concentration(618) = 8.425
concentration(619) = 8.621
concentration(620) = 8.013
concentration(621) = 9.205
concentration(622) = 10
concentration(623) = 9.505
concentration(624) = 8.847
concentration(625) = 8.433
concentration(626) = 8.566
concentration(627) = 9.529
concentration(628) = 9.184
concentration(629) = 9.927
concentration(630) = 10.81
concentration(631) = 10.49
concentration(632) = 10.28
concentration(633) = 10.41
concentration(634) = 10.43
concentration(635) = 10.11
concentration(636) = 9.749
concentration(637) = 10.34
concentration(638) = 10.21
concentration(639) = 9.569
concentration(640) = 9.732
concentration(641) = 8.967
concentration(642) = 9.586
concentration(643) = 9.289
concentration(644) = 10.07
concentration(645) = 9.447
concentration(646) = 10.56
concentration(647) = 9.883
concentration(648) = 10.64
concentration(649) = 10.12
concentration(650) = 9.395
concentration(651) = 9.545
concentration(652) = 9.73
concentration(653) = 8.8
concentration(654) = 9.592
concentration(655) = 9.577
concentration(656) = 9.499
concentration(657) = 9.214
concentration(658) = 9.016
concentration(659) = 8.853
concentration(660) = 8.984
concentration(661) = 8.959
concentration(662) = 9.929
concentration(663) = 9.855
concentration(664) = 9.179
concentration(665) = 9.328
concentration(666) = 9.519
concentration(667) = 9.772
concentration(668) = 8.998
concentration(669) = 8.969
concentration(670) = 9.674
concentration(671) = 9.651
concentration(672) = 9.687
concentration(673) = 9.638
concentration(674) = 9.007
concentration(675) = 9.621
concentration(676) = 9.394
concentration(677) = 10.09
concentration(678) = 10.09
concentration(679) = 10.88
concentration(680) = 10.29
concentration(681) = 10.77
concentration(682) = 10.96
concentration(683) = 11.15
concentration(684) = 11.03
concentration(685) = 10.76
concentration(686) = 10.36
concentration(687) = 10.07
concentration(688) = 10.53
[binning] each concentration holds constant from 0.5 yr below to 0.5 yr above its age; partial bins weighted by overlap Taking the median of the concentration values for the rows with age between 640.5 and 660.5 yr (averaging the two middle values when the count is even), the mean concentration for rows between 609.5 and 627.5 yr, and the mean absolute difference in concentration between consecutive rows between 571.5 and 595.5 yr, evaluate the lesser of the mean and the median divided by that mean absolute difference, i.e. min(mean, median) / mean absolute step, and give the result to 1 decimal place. 24.4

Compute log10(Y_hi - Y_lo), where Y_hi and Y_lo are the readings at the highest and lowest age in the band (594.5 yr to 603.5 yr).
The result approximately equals -0.1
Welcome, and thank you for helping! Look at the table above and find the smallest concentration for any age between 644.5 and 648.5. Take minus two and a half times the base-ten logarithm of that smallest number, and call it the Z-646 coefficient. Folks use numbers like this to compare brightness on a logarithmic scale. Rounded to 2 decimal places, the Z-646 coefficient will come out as -2.44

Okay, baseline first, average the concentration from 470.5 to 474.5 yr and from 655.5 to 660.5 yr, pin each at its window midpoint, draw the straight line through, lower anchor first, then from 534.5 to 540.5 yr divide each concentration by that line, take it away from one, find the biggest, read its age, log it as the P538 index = 538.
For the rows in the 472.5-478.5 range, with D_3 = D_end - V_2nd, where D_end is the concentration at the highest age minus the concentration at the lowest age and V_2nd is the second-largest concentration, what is -7.6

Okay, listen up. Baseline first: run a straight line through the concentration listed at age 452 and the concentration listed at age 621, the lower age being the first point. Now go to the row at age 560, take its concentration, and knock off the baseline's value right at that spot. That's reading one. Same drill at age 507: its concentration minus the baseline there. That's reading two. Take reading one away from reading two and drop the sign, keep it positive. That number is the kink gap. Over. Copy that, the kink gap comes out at 1.5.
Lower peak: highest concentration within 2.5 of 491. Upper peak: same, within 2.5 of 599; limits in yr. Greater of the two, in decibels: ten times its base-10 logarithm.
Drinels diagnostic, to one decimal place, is 10.3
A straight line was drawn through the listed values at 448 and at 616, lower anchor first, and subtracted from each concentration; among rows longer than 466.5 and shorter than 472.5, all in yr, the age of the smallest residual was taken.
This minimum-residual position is 470 yr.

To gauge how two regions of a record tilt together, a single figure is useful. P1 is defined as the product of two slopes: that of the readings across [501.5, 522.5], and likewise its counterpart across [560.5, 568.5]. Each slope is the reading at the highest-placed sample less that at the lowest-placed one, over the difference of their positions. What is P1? 0.029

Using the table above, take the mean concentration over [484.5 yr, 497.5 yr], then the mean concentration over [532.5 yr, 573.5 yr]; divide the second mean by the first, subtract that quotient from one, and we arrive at 0.16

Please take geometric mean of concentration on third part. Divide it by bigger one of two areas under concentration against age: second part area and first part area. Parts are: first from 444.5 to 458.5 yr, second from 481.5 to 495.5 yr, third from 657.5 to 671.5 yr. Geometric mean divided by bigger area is 0.063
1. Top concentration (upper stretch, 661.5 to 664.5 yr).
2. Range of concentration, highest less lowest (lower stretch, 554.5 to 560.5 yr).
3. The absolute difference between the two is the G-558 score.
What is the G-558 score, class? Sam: 9.1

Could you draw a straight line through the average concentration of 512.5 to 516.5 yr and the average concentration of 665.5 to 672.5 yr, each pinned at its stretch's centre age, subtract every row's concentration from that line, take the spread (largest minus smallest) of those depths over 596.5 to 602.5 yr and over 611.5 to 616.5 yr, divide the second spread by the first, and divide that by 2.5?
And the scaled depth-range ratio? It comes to 0.44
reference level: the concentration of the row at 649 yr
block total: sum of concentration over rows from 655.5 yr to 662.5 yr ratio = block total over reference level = 6.4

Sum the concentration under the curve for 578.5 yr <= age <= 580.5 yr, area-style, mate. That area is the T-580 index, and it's 20.7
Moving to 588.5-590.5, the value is 17.6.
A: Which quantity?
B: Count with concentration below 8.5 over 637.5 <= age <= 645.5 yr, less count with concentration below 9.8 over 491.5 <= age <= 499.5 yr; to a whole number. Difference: -5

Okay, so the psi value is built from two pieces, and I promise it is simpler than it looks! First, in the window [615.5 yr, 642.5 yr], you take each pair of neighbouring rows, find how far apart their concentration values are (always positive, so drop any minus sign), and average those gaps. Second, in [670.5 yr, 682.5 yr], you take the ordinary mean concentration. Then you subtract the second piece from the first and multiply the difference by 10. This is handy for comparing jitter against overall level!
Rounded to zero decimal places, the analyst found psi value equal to -95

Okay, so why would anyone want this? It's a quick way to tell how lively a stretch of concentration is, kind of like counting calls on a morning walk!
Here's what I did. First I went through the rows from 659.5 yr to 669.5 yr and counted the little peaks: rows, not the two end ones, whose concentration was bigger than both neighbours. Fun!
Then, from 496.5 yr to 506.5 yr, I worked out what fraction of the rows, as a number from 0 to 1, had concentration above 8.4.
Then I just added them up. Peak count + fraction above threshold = 2.5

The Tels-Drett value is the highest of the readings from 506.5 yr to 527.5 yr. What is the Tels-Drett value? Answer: 8.321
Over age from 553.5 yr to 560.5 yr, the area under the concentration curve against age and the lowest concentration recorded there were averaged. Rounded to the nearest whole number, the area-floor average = 34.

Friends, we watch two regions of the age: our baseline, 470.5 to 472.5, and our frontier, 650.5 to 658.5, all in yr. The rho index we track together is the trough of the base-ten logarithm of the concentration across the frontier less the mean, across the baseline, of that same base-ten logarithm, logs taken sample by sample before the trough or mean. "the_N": 0.079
